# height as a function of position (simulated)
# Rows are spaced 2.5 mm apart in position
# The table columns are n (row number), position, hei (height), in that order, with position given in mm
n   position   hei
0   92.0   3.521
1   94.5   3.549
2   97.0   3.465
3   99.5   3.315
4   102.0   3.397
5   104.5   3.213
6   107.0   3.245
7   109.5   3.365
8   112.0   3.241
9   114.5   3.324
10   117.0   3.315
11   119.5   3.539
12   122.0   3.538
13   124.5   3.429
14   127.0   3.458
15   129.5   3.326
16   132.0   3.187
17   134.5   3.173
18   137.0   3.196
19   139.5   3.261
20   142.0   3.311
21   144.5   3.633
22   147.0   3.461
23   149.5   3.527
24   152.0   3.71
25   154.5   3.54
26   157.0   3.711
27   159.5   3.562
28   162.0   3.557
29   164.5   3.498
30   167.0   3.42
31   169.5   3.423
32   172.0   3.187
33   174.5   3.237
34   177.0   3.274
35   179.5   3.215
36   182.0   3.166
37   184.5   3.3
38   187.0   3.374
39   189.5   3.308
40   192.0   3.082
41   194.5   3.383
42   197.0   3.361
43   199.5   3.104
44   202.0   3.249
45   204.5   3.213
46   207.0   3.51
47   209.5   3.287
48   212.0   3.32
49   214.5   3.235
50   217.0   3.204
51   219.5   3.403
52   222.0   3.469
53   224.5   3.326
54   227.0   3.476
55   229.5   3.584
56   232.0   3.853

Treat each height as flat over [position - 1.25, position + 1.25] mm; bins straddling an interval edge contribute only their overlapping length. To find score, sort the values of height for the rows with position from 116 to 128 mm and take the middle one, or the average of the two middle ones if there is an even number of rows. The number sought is 3.46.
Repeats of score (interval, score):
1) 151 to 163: 3.56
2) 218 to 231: 3.47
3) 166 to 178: 3.27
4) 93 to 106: 3.40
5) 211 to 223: 3.32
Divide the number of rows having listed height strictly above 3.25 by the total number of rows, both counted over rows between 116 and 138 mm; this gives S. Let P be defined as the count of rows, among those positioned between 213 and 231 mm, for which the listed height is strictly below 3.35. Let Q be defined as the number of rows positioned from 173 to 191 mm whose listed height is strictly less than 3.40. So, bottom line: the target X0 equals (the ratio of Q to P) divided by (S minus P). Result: -1.0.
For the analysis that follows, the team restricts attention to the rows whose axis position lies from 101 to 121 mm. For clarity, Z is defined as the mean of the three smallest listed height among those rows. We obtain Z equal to 3.23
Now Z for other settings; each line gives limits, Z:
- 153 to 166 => 3.53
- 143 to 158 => 3.51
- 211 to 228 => 3.25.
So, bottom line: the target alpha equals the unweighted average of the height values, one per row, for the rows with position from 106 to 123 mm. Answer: 3.37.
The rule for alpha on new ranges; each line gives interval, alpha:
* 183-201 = 3.27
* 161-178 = 3.37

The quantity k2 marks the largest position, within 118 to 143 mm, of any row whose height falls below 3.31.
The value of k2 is 139.5 mm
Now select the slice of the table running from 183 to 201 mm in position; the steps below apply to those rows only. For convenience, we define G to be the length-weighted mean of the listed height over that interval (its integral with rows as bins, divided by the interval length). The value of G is 3.27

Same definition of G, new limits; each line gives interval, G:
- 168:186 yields 3.26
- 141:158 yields 3.56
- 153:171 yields 3.53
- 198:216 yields 3.27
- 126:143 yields 3.27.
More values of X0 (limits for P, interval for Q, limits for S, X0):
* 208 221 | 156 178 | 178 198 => -0.2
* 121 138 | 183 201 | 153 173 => -0.6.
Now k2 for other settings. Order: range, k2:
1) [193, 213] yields 209.5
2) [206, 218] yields 217.0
